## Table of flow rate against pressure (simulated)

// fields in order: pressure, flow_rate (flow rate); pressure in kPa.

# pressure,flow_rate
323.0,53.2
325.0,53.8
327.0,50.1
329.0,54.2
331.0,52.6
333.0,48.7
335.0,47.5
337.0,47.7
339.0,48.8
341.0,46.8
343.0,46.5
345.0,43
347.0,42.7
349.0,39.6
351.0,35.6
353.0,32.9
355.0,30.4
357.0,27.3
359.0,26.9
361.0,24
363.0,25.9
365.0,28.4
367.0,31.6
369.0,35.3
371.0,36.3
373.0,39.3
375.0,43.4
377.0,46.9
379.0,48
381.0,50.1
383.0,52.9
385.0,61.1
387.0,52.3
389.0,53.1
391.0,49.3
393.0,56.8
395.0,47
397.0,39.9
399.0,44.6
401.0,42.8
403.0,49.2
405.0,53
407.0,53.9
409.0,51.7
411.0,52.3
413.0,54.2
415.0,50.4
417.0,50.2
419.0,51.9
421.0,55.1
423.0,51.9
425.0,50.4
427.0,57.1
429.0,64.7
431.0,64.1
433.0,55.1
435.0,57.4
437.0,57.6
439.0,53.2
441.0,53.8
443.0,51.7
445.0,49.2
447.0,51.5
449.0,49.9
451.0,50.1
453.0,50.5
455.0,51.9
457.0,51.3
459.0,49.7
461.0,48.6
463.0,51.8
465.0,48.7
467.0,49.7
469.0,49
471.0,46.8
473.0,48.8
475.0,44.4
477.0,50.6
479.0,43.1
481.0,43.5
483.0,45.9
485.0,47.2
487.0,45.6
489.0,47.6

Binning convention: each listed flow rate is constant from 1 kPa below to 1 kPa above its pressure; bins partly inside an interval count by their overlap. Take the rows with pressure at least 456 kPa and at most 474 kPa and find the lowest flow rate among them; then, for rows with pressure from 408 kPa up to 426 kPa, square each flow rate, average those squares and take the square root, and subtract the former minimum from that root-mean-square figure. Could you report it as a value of 5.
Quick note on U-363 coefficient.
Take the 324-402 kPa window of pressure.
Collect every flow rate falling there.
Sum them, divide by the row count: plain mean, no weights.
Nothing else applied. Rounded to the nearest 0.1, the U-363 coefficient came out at 43.2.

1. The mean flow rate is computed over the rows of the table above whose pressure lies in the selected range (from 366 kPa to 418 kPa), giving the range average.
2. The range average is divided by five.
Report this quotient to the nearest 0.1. 9.6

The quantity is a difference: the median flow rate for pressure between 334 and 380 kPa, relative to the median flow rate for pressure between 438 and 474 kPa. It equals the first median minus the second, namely -10.7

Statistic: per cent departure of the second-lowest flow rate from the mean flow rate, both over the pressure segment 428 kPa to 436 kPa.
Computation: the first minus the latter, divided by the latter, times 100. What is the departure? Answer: -4.8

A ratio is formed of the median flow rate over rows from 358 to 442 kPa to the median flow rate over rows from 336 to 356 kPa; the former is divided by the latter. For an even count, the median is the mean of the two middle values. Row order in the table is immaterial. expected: 1.19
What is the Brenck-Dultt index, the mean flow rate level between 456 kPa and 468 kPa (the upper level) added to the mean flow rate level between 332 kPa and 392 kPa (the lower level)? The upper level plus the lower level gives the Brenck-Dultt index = 91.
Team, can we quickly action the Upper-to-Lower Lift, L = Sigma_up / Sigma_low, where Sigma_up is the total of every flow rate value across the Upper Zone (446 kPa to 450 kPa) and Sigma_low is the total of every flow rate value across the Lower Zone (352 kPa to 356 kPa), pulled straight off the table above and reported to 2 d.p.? 1.60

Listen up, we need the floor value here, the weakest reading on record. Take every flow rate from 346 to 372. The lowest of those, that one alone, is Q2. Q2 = 24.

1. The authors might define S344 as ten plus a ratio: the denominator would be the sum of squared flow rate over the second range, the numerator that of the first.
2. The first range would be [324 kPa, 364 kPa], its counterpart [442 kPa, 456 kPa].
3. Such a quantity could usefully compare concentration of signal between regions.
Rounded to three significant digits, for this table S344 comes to 12.0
